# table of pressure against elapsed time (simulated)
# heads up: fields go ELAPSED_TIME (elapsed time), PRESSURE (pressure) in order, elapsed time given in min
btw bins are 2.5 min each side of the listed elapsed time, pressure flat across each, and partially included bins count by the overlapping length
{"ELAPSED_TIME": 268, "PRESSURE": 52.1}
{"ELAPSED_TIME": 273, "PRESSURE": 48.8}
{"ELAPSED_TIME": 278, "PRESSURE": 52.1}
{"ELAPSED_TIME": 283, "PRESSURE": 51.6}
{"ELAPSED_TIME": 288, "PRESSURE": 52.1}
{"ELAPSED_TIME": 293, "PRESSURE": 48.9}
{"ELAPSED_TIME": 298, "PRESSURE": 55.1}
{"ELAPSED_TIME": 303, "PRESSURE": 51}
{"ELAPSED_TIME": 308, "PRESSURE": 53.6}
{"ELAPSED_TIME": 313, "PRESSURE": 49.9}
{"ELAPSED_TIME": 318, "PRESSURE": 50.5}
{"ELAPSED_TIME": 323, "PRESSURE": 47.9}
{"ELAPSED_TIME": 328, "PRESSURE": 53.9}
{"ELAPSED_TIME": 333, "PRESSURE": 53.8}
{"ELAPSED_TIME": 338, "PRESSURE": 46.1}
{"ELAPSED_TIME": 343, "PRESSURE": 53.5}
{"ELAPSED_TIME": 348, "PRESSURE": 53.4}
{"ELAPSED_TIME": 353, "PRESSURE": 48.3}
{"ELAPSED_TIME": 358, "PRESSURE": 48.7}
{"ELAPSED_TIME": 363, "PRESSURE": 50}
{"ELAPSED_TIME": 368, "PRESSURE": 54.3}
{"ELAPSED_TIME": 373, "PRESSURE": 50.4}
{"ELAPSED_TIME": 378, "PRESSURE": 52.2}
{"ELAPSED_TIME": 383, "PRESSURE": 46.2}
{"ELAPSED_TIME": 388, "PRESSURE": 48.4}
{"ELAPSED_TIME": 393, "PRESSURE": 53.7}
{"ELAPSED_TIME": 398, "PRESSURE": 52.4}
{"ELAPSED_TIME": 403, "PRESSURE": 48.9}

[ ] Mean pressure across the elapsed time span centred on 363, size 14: 51.0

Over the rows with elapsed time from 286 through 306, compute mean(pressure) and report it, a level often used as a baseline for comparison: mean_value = 51.8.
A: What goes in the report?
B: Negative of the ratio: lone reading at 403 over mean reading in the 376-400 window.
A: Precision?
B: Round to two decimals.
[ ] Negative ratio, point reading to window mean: -0.97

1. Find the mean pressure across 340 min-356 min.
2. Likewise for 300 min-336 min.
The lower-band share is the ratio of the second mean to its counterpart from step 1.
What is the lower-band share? 1.00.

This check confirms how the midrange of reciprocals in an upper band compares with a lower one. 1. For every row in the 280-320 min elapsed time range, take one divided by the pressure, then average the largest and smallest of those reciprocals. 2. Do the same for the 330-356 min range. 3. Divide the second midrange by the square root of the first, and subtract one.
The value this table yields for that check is -0.855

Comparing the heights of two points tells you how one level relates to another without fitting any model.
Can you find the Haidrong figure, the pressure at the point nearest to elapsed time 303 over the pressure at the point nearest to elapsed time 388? 1.05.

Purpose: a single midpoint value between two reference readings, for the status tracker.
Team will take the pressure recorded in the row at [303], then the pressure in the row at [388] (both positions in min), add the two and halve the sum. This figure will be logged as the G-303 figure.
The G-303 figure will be 49.7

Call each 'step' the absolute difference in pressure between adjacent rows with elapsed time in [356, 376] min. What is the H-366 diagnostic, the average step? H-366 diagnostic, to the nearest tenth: 3.2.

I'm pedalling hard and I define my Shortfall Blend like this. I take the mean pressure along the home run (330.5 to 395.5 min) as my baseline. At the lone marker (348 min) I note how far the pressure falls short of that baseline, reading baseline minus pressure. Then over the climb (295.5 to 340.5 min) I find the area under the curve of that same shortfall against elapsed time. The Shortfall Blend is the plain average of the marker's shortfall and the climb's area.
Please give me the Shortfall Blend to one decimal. -15.3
